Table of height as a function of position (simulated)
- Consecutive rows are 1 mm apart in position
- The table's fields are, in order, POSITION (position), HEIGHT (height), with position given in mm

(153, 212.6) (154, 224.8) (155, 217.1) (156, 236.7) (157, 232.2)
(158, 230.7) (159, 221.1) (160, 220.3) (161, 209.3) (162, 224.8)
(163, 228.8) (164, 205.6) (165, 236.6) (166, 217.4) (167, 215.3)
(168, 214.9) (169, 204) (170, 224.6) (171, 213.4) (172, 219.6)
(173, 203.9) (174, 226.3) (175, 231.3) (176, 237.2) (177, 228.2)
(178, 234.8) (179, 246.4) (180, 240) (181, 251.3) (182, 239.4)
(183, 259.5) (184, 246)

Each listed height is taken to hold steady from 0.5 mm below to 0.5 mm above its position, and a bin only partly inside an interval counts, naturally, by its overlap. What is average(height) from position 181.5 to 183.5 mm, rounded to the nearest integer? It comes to 249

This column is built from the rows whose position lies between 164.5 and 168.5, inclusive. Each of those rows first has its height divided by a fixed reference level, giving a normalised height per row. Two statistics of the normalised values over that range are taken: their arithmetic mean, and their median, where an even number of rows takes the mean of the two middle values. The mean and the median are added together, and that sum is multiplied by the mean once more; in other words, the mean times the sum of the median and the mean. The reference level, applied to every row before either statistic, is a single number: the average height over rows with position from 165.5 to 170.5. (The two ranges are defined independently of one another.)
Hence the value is 2.09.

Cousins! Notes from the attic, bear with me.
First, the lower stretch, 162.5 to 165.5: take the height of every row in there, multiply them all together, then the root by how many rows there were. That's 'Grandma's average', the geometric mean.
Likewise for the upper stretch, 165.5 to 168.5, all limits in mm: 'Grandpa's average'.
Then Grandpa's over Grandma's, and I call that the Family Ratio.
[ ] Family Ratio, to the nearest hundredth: 0.97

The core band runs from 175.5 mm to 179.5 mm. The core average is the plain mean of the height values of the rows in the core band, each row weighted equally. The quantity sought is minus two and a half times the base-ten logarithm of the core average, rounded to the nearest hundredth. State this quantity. -5.94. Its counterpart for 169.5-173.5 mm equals -5.83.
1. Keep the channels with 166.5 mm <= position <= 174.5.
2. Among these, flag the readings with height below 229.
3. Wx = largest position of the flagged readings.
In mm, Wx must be 174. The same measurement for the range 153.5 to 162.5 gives 162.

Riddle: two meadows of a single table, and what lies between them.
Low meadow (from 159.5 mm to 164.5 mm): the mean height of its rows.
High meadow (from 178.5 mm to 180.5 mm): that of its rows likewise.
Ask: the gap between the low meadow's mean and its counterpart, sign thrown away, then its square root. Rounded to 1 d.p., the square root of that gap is 5.0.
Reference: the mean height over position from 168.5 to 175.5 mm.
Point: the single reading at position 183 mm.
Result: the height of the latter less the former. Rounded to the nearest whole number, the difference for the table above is 42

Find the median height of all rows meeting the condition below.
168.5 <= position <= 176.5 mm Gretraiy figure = 222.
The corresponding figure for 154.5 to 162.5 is 223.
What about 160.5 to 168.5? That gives 216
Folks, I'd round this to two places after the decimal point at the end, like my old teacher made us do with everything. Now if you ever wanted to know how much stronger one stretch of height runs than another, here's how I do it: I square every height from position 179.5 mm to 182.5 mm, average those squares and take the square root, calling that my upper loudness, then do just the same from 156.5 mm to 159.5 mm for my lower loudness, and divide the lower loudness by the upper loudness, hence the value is 0.94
